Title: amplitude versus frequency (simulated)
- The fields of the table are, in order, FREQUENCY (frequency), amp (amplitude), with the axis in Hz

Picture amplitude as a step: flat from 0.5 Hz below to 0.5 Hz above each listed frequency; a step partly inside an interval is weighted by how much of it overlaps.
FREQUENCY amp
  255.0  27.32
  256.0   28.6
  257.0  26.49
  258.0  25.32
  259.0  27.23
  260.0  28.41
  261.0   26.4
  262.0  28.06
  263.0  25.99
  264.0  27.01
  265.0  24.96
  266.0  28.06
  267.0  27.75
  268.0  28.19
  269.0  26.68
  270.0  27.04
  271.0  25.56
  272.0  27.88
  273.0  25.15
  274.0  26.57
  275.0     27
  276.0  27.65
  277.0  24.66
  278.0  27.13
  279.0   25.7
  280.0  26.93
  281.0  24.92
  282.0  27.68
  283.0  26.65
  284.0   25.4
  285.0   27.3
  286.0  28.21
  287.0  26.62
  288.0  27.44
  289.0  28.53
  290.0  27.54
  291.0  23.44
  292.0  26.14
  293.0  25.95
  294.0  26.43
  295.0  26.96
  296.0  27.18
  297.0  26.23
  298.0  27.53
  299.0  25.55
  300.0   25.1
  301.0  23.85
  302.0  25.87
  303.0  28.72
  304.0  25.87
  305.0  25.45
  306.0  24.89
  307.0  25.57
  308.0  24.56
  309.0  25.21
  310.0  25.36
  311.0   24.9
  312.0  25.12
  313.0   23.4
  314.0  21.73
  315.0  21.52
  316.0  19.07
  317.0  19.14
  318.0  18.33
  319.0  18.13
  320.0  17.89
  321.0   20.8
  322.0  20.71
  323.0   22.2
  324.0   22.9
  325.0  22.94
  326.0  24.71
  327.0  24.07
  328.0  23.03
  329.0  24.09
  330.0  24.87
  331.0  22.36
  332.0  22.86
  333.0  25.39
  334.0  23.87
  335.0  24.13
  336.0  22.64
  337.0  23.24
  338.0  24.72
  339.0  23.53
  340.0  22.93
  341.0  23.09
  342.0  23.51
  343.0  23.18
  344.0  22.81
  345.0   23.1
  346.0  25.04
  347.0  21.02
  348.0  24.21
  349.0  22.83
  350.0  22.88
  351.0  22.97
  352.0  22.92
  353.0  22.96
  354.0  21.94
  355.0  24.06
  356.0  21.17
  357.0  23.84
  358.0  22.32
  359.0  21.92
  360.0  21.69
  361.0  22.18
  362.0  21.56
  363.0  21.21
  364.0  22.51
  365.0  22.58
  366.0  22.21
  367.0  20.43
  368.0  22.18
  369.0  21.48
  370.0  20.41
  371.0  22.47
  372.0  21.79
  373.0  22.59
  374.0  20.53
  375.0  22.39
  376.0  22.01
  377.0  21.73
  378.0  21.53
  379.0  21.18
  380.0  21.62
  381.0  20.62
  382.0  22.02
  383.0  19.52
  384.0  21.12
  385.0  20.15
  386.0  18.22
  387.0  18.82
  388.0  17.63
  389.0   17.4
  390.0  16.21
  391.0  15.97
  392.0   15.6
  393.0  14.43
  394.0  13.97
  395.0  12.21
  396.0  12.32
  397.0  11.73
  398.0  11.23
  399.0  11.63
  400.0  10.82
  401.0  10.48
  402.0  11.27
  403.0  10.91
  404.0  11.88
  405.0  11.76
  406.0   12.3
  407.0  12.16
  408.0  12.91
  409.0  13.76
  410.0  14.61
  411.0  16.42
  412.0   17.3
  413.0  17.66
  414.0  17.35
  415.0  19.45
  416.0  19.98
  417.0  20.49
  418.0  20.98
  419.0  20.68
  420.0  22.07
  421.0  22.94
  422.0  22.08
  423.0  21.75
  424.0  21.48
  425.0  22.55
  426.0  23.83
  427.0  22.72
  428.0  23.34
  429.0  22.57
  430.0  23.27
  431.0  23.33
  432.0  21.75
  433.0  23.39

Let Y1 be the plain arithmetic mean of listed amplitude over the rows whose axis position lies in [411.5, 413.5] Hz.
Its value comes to 17.5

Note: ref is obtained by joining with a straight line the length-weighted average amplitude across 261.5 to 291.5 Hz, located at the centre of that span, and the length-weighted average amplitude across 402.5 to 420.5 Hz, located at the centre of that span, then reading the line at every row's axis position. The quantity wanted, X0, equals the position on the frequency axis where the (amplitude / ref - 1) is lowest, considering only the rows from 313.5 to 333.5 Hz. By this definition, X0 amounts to 320.0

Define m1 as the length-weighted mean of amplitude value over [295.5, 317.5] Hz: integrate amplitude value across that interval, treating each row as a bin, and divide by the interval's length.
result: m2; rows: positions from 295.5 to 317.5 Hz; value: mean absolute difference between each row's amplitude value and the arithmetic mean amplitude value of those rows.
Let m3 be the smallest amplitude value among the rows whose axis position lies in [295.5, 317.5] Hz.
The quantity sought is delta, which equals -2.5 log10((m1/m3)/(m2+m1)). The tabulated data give 3.27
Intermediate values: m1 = 25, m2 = 1.7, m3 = 19.07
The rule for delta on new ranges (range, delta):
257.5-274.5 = 3.53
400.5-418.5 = 2.76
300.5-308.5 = 3.48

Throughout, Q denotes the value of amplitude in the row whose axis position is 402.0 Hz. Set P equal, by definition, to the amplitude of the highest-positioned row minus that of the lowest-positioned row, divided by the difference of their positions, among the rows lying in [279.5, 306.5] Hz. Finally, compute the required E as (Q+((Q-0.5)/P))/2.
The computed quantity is -63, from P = -0.08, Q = 11.27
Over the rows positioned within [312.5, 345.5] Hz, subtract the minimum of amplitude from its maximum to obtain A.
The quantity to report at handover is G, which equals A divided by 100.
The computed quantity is 0.075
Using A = 7.5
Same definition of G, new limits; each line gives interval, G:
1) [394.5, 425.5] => 0.125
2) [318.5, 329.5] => 0.068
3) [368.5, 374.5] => 0.022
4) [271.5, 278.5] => 0.032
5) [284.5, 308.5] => 0.053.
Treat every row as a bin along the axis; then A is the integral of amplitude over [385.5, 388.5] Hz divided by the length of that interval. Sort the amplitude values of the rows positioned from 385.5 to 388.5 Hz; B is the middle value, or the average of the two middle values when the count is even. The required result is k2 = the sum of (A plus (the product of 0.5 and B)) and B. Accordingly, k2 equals 45.6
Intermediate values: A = 18.2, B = 18.2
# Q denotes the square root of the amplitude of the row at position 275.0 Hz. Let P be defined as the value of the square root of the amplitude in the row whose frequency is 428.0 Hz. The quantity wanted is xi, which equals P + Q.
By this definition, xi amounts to 10.0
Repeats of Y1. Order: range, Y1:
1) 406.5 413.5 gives 15.0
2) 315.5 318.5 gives 18.8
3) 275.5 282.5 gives 26.4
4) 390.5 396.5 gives 14.1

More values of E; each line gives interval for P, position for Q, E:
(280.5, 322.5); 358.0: -95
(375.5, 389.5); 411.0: -14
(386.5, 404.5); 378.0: -15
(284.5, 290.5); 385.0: 215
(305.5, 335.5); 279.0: -468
